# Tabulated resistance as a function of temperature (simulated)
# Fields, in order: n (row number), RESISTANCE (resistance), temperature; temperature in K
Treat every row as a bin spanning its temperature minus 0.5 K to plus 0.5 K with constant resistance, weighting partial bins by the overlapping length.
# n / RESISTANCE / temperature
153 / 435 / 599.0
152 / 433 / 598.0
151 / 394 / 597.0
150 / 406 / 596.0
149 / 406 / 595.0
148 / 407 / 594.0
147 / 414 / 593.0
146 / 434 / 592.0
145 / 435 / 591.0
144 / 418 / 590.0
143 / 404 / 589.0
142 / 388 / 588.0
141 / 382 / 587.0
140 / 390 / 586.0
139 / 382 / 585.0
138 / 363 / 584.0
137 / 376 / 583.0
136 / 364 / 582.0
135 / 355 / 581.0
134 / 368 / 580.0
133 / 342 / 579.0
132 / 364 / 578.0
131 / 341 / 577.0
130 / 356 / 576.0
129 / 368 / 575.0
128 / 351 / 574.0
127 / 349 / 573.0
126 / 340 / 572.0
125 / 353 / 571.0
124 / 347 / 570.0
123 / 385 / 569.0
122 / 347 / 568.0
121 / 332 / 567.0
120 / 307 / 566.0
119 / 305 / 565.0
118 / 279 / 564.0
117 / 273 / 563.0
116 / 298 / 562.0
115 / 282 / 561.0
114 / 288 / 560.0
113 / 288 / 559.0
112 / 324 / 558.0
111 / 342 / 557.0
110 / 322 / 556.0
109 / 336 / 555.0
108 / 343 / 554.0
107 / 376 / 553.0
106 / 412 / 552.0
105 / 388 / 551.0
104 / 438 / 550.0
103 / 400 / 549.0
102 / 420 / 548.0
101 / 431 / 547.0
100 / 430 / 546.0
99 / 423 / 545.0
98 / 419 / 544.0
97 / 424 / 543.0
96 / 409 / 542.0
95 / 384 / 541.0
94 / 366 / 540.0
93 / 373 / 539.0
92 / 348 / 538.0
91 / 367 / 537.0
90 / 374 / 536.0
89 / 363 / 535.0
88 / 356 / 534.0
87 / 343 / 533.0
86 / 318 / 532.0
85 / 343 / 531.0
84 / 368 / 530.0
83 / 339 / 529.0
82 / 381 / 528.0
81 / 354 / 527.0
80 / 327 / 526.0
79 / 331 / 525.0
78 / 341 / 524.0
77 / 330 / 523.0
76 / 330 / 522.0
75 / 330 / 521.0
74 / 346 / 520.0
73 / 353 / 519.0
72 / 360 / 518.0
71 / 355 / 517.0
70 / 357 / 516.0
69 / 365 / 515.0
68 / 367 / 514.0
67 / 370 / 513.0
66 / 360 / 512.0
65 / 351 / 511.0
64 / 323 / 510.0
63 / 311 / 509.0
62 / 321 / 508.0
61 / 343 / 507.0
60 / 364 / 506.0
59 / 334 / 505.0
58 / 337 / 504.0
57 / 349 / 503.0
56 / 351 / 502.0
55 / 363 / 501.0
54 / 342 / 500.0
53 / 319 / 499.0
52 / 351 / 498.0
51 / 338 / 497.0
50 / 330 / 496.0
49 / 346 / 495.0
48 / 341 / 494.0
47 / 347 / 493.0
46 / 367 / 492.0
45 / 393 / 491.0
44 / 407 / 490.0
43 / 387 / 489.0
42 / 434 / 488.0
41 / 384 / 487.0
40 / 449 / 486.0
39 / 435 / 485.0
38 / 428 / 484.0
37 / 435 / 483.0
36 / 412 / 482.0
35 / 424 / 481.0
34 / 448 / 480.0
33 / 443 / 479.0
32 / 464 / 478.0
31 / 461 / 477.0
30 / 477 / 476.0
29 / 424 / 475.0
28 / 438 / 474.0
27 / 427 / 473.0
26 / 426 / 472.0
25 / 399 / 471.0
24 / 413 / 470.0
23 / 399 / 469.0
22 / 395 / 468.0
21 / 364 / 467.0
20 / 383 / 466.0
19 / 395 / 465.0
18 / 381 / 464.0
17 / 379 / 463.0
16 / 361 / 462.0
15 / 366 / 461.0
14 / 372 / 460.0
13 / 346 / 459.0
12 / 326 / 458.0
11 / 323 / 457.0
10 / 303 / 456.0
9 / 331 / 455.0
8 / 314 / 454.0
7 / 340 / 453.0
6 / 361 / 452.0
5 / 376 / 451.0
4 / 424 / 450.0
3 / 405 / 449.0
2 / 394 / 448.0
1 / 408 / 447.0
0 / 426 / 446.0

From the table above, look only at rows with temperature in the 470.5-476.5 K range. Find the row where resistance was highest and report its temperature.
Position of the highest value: 476.0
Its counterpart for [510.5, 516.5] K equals 513.0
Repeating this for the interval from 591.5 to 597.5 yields 592.0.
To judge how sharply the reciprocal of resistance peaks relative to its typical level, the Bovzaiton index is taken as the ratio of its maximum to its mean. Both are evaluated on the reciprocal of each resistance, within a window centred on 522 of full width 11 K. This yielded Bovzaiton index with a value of 1.04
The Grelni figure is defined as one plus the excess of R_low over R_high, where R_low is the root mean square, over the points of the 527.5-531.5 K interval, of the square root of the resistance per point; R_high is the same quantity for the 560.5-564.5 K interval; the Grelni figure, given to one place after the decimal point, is 3.1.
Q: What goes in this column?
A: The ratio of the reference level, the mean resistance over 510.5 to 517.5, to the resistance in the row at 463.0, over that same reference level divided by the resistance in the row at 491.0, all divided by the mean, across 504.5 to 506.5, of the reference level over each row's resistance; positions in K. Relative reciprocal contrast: 1.00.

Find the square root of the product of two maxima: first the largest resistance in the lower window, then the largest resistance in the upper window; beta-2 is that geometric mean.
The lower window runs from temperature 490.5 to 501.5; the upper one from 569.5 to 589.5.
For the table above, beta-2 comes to 398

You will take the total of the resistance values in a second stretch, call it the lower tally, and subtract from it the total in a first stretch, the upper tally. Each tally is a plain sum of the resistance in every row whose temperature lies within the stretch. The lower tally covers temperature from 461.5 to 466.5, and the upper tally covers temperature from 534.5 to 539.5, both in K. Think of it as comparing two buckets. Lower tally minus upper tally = 74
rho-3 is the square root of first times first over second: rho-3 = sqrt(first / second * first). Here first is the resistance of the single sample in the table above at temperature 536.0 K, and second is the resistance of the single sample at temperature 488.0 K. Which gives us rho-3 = 18.0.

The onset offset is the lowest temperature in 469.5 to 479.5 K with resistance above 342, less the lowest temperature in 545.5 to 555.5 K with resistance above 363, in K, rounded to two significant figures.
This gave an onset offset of -76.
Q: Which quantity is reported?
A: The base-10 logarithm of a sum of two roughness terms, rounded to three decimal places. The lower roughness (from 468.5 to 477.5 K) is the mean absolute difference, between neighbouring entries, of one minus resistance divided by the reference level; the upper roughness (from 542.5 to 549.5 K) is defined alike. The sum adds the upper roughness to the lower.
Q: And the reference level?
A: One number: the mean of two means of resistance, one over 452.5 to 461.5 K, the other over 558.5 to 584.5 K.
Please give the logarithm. -1.098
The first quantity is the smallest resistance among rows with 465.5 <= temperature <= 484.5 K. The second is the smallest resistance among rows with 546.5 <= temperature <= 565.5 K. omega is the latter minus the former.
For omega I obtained -91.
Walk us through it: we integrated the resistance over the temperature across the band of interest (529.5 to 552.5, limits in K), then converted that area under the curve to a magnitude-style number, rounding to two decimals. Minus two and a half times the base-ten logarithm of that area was -9.87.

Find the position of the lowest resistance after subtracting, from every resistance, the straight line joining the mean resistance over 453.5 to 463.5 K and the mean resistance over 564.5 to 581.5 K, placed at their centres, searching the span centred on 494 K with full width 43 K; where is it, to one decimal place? 509.0 K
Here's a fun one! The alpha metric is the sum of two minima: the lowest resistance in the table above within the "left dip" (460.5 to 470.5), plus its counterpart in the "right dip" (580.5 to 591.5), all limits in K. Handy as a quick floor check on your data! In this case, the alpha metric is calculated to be 716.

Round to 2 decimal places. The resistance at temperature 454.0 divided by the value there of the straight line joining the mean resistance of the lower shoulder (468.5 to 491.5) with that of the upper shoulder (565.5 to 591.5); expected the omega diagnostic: 0.71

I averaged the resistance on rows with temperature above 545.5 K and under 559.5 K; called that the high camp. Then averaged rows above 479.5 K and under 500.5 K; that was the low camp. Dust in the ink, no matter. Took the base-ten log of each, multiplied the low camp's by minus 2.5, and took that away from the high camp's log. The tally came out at 9.04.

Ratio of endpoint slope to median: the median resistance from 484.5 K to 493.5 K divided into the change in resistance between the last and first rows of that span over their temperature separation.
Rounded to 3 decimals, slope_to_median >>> -0.028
